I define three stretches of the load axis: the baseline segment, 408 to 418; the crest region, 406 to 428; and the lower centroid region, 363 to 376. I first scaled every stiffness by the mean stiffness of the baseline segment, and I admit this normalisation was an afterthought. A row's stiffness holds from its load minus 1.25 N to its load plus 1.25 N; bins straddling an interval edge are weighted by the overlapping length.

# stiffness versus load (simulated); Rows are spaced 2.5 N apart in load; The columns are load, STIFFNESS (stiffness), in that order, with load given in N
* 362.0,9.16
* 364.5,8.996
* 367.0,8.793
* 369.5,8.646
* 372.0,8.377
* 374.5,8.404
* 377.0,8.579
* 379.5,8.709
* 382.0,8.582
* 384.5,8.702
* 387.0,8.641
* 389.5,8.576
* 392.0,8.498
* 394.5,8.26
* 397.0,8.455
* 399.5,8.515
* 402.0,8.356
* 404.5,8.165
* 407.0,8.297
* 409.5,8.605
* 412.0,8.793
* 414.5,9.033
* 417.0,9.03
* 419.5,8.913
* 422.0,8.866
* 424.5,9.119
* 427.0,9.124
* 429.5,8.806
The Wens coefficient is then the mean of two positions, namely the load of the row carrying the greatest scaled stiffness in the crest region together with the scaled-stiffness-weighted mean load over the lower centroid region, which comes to 398.2 N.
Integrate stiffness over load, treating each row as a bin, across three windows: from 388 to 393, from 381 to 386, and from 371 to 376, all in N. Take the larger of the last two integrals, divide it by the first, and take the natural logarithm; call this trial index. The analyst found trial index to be 0.012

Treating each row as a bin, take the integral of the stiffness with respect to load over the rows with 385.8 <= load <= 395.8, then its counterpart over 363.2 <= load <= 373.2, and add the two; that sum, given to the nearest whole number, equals 172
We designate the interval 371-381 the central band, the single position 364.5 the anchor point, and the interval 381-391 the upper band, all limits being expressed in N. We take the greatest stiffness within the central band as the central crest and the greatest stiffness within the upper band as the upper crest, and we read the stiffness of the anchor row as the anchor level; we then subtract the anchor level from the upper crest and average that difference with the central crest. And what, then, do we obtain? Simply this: 4.21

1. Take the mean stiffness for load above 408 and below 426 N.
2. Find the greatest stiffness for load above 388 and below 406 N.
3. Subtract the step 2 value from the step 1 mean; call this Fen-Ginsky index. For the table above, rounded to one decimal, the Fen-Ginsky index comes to 0.3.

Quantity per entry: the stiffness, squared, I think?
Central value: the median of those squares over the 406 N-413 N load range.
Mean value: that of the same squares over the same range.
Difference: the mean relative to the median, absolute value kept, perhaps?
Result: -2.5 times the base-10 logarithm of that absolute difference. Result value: 0.5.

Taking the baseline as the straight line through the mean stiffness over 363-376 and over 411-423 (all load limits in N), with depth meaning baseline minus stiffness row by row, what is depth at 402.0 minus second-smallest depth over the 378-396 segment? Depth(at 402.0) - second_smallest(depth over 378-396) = 0.45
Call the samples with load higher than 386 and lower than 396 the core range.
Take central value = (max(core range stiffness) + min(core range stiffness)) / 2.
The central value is 8.5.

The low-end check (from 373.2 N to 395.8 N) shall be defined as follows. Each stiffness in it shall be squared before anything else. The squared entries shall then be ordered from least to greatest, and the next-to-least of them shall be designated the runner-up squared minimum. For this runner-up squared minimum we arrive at 70.6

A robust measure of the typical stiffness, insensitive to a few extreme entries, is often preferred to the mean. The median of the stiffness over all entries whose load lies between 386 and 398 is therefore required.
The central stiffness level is 8.5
